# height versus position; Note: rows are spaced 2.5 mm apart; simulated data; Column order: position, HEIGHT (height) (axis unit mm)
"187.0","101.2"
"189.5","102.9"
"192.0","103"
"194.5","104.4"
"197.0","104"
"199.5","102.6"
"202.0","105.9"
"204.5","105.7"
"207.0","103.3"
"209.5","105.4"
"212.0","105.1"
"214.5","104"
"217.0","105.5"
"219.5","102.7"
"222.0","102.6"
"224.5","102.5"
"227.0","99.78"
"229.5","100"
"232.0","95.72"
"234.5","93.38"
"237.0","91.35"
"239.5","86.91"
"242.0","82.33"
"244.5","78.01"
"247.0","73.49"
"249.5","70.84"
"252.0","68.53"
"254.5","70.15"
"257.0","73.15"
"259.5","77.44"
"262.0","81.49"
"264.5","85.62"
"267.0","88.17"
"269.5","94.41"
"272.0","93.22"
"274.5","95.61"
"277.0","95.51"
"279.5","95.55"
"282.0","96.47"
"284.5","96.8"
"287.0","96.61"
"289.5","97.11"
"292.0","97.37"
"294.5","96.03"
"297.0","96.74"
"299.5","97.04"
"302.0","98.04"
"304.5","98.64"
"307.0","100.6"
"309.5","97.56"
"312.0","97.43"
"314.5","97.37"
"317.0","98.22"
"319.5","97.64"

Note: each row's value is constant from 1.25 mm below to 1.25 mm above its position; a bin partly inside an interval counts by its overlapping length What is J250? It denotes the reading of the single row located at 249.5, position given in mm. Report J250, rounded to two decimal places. 70.84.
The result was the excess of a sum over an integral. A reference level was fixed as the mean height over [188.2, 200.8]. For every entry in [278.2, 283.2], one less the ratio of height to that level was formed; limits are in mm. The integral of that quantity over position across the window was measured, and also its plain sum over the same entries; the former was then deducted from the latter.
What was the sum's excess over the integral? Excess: -0.21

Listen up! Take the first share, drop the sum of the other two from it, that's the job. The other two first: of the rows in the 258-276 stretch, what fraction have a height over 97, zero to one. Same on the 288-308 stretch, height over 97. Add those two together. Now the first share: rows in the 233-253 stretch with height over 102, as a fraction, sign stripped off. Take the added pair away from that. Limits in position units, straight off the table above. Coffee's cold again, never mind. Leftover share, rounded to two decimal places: -0.75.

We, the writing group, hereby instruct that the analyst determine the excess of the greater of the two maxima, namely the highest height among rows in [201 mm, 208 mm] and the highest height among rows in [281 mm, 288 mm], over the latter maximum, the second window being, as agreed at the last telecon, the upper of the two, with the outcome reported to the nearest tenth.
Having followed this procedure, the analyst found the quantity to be 9.1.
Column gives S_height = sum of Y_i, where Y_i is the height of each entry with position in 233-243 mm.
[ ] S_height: 354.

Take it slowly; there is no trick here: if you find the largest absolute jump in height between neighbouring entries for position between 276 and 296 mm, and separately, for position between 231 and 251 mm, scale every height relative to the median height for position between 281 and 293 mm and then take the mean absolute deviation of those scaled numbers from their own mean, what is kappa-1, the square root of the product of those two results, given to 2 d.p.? 0.33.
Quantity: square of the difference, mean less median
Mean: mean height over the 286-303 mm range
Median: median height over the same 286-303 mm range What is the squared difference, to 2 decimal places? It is 0.00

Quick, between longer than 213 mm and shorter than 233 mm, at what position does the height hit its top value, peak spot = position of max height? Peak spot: 217.0 mm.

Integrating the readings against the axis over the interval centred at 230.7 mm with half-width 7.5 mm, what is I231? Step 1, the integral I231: 1457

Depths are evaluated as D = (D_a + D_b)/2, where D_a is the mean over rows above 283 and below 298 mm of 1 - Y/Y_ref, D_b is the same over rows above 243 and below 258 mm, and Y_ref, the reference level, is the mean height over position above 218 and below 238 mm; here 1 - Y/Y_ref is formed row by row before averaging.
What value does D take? 0.14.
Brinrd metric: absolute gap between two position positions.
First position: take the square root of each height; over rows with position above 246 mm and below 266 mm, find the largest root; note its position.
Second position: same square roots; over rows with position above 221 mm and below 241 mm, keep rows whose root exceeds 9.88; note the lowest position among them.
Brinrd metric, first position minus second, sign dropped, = 42.5 mm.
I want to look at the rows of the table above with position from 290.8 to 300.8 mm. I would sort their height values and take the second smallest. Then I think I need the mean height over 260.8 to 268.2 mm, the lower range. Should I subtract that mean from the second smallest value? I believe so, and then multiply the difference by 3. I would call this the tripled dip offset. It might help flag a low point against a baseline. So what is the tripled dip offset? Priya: 35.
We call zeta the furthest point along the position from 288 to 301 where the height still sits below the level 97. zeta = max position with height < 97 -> 297.0 mm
